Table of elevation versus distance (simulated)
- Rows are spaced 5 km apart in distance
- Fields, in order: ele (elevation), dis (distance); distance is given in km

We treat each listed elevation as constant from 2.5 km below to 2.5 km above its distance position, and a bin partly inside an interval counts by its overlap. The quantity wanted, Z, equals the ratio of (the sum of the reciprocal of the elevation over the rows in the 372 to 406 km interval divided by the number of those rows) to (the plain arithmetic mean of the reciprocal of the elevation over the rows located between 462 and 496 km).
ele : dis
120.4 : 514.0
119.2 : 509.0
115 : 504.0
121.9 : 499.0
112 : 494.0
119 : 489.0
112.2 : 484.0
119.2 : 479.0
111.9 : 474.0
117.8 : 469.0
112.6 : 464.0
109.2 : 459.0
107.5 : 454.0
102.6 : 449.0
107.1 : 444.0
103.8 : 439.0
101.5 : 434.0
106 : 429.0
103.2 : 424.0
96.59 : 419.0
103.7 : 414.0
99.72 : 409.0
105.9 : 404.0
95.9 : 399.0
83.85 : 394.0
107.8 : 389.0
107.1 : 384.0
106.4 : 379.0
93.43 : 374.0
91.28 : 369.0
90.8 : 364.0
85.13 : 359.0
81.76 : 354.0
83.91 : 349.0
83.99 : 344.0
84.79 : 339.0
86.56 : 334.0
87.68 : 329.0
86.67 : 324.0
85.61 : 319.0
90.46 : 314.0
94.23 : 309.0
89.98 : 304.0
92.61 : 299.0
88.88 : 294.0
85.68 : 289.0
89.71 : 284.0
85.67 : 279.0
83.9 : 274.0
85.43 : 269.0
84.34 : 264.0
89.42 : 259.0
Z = 1.16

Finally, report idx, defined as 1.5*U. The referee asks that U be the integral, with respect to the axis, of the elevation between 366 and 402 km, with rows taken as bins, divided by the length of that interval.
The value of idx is 147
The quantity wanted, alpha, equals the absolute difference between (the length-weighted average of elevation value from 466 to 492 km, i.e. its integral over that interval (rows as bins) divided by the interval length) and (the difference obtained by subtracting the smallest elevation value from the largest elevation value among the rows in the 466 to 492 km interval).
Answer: 109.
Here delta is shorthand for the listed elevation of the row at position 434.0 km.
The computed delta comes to 101.5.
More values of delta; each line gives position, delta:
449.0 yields 102.6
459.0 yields 109.2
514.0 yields 120.4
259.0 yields 89.42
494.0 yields 112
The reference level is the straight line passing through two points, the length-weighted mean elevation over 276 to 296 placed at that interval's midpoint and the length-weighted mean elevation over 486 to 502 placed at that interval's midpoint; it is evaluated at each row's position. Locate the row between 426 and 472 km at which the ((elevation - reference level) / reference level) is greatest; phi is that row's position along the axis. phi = 469.0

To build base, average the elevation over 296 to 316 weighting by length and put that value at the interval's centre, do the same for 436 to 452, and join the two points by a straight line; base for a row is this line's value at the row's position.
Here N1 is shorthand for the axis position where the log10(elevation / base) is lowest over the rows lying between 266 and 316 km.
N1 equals 274.0 km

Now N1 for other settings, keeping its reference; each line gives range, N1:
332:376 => 354.0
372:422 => 394.0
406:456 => 419.0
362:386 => 364.0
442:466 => 449.0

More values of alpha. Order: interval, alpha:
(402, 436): 93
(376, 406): 77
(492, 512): 107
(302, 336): 80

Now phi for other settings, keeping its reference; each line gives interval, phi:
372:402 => 379.0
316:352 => 329.0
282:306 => 299.0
